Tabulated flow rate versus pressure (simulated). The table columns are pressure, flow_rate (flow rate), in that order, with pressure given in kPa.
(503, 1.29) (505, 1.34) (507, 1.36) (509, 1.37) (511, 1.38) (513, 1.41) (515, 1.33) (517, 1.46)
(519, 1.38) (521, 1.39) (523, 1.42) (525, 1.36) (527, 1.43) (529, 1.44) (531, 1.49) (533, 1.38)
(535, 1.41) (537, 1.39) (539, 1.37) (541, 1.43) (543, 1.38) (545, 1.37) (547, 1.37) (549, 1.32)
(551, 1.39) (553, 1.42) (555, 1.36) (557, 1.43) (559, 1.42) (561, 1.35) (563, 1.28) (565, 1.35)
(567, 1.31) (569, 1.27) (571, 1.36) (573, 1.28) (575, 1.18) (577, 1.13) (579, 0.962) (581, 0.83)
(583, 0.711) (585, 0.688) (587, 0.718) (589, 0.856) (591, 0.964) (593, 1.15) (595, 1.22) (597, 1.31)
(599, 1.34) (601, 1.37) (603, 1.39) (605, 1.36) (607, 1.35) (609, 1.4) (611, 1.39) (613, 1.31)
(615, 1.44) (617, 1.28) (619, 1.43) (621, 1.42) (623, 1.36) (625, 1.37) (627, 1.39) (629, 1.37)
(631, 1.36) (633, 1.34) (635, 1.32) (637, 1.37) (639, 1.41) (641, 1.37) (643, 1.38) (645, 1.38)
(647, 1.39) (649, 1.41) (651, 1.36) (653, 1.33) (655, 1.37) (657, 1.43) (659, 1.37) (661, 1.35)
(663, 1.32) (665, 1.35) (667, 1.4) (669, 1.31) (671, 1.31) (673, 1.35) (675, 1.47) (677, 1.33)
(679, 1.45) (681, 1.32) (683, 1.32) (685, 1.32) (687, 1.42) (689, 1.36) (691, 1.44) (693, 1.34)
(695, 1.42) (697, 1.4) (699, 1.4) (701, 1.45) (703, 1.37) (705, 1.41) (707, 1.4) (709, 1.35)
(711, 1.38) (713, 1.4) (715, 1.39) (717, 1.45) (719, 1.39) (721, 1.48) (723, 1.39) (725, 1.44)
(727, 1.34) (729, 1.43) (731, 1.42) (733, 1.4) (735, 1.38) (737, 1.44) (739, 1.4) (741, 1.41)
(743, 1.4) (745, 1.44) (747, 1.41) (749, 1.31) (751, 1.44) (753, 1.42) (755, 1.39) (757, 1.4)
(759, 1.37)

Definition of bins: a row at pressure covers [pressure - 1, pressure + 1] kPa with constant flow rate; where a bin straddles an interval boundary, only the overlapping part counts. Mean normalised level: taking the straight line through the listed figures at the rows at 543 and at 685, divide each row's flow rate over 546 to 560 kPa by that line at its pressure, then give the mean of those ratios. 1.008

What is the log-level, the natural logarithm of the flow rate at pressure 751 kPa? 0.365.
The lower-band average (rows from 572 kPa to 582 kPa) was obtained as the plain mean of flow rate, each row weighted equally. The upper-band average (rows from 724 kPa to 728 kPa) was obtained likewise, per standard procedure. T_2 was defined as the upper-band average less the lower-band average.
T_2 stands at 0.3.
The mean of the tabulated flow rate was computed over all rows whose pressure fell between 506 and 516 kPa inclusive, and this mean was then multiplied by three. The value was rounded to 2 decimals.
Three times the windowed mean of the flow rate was 4.11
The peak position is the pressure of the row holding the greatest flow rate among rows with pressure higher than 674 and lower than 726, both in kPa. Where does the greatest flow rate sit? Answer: 721 kPa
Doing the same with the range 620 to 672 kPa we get 657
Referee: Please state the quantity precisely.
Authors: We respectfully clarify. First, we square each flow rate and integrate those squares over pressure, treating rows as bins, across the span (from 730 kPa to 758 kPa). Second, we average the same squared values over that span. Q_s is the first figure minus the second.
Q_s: 53.3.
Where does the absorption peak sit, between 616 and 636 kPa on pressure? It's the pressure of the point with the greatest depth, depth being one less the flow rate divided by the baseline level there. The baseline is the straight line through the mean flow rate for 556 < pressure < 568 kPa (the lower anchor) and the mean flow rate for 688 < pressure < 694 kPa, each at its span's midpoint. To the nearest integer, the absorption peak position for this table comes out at 617 kPa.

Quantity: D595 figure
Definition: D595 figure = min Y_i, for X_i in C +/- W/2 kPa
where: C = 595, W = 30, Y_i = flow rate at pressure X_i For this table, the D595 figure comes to 0.688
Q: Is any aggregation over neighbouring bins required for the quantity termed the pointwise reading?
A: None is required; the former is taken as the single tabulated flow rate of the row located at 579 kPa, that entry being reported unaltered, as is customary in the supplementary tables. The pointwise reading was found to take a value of 0.962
